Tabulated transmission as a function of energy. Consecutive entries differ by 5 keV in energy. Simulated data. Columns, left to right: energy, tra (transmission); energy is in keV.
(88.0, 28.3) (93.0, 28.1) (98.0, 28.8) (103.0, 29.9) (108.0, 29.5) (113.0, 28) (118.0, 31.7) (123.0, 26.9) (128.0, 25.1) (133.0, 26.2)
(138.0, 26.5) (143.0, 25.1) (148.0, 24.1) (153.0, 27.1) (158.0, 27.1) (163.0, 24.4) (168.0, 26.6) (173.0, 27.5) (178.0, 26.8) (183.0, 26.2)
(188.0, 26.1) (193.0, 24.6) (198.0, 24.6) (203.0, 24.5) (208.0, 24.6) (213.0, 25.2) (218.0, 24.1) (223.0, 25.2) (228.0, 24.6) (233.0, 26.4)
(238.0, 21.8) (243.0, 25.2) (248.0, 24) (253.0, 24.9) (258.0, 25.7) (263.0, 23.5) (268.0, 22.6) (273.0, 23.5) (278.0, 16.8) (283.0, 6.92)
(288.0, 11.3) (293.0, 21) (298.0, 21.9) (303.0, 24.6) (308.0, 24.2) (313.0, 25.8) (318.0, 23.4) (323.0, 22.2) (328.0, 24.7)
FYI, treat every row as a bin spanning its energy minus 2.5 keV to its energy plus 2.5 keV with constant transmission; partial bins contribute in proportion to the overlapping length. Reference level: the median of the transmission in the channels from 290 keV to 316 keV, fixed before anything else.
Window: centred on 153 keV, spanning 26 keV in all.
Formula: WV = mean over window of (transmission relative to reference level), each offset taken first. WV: 1.4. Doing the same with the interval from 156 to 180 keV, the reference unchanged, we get 2.3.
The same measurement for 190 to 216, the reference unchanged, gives 0.5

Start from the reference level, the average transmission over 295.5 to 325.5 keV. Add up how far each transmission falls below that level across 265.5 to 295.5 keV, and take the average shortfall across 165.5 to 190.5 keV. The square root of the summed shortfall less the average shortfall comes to 6.6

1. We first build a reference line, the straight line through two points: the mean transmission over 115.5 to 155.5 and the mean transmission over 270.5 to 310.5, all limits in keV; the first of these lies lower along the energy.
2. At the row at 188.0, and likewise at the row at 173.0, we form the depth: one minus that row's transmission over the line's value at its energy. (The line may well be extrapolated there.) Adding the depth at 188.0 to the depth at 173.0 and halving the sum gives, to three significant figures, -0.102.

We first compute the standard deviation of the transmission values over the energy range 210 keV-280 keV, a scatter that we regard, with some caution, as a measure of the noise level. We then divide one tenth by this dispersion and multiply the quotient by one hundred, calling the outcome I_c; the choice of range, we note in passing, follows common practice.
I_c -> 4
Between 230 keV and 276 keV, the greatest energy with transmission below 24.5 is 273.0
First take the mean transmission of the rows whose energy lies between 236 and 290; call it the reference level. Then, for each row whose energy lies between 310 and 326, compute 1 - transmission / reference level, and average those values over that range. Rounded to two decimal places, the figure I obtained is -0.16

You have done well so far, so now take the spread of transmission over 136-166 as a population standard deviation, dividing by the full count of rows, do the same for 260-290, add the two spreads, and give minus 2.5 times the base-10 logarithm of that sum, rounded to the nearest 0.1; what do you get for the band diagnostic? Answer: -2.2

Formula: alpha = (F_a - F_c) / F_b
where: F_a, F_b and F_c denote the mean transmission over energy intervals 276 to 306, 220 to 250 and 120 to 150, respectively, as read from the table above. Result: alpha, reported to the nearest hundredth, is -0.35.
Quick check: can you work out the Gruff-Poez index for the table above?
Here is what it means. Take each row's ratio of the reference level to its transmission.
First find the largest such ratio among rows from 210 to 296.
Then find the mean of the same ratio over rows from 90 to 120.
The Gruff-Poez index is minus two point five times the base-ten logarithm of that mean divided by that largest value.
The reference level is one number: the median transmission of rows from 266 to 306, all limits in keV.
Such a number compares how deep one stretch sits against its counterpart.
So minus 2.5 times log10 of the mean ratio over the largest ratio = 1.6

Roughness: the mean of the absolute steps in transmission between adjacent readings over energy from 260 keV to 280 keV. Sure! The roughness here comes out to 2.8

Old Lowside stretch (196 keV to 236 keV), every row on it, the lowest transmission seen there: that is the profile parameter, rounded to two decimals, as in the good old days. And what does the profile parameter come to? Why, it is 24.10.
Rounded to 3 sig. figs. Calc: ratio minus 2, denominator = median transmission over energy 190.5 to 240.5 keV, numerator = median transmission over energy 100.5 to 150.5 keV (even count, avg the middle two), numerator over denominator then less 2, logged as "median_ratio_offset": -0.915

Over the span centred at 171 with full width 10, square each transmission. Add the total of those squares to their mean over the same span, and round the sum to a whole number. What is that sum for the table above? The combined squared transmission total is 2196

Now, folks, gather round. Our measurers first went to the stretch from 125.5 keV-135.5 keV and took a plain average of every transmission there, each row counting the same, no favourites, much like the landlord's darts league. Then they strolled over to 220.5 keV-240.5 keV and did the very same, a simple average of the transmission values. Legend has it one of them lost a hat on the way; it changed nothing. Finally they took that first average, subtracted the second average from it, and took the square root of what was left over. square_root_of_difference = 1.1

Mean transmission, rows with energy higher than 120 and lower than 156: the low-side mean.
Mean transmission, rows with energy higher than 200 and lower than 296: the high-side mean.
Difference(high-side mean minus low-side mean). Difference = -3.7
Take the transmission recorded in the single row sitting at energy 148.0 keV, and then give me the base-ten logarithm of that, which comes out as 1.38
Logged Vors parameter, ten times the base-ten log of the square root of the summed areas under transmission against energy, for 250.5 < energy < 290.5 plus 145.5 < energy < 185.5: 16.3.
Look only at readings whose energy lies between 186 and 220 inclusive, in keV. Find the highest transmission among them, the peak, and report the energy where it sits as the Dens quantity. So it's 188.0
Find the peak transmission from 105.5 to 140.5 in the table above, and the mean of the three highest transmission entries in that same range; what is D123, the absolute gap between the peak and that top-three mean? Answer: 2.0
